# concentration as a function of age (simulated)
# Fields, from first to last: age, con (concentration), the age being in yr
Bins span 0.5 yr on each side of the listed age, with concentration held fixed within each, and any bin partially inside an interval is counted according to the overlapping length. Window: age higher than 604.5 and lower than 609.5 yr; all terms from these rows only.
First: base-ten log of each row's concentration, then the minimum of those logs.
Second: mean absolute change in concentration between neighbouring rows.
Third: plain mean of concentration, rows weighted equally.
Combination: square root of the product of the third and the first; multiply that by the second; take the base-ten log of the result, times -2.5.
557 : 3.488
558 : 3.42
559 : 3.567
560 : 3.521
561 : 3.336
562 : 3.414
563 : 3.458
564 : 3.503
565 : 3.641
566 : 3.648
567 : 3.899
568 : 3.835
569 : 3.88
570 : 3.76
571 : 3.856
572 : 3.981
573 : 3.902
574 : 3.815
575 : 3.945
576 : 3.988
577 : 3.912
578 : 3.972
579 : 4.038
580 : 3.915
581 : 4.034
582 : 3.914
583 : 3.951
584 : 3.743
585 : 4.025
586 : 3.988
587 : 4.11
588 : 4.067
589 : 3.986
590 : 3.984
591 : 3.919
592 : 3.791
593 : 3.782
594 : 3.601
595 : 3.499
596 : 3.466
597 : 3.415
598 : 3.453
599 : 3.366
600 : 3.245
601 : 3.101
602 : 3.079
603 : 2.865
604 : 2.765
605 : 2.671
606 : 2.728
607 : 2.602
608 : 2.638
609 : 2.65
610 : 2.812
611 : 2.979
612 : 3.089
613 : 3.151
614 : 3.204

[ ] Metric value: 3.04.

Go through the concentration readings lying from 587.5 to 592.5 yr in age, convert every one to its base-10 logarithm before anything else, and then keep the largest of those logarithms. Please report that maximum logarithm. 0.61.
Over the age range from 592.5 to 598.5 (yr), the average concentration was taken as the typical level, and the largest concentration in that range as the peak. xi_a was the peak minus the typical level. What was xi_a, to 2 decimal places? 0.25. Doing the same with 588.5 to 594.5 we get 0.14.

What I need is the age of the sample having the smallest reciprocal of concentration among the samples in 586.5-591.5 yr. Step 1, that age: 587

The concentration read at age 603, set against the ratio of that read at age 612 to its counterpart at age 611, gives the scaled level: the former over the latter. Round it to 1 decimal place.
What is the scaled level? 2.8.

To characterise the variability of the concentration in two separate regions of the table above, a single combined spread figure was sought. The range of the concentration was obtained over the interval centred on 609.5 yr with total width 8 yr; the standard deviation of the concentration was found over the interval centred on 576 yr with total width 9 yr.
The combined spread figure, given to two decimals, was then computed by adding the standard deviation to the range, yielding 0.61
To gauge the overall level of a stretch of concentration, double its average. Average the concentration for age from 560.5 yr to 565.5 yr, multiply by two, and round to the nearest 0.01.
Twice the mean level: 6.94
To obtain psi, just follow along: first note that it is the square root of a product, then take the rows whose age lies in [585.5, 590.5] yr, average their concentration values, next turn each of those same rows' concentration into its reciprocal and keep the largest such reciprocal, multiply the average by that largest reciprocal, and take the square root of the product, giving 1.01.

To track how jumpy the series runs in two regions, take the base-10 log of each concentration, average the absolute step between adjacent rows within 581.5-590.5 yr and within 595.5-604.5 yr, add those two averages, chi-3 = 0.0247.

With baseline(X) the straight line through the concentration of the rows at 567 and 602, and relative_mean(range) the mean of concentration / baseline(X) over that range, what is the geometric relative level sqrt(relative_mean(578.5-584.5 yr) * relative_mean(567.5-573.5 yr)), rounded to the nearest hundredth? 1.06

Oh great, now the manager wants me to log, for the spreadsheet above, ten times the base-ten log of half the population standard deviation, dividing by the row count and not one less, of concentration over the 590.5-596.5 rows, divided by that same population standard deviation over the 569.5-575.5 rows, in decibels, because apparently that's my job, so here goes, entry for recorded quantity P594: 0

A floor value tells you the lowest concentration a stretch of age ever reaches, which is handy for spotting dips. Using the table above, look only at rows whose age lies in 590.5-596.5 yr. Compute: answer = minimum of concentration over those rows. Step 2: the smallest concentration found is 3.466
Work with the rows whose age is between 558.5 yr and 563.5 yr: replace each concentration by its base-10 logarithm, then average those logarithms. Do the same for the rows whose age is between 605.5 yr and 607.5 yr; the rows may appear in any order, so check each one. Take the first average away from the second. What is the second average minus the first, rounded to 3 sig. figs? -0.113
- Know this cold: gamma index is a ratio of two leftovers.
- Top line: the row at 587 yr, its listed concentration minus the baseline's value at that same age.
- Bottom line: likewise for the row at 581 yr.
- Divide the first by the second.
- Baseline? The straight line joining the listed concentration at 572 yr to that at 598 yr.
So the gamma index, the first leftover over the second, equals 1.8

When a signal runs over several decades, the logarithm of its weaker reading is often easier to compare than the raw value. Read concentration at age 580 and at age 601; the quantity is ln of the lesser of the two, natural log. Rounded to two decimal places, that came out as 1.13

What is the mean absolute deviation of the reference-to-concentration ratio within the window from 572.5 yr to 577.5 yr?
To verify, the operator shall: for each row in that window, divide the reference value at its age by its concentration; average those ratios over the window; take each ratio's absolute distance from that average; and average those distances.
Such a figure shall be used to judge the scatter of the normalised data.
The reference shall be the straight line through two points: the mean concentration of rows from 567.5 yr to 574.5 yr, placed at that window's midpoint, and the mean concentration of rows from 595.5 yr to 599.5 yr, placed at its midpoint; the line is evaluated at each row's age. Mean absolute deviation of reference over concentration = 0.016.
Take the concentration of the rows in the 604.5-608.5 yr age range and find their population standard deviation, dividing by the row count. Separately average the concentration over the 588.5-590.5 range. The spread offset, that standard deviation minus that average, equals -3.94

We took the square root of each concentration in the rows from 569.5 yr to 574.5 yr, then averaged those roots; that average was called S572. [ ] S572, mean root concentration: 1.97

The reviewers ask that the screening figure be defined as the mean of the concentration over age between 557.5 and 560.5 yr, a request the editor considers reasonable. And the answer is 3.50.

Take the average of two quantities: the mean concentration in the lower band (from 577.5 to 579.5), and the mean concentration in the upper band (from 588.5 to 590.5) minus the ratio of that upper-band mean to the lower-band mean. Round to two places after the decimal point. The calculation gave 3.50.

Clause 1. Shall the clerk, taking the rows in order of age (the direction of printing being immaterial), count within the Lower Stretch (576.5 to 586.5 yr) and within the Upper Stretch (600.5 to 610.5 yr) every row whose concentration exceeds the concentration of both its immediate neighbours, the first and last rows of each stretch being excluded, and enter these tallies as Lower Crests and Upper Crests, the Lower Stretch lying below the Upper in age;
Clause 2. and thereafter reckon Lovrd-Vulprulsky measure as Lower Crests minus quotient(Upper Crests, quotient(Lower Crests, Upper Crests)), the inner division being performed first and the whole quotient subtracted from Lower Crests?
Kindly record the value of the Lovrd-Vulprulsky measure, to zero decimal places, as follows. 4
